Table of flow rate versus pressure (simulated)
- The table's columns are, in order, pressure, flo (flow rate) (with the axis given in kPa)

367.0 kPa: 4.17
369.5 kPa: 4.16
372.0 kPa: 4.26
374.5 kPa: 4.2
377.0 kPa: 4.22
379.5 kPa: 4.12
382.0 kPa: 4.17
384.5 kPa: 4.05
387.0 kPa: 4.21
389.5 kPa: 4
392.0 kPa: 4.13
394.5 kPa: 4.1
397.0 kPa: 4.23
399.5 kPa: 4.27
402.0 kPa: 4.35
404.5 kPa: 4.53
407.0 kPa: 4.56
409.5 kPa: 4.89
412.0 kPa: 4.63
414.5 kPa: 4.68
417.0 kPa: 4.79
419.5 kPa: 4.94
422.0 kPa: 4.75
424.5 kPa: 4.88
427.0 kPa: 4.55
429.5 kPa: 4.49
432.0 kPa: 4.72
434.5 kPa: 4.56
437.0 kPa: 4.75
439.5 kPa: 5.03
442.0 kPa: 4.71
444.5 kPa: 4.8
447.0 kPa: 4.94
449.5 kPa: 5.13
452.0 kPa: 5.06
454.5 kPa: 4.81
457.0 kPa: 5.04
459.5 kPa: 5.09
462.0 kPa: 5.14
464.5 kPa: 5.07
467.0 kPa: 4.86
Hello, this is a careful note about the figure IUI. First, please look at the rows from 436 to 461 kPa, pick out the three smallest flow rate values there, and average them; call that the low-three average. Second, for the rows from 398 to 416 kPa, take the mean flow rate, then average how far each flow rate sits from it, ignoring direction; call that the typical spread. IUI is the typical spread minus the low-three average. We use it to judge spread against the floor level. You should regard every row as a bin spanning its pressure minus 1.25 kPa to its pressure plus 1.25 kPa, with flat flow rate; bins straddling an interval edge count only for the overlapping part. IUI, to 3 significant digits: -4.60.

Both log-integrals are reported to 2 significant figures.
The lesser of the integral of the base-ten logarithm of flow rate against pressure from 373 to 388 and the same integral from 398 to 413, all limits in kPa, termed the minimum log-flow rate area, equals 9.3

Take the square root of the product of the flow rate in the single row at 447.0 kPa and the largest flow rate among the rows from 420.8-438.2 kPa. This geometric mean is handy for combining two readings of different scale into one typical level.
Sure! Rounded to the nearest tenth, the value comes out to 4.9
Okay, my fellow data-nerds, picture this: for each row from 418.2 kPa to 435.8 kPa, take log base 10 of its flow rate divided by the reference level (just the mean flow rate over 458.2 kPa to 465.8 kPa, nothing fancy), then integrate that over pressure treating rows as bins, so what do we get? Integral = -0.63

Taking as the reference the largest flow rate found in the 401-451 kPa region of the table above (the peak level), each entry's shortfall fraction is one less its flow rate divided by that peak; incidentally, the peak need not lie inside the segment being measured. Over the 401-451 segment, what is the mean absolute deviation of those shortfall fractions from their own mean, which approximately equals 0.030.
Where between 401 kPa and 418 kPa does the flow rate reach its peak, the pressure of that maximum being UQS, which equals 409.5 kPa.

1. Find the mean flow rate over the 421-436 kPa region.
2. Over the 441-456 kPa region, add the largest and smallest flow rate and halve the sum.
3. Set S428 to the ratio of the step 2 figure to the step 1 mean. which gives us 1.06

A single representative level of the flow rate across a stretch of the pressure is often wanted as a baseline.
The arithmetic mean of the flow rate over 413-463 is 4.84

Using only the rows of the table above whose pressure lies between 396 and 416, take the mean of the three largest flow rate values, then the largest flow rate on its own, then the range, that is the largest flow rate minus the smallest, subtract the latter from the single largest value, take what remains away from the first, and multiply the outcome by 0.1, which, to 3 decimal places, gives 0.050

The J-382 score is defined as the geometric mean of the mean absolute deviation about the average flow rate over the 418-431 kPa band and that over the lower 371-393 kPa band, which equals 0.105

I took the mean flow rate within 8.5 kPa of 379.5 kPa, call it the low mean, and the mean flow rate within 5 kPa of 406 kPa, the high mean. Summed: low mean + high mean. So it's 8.76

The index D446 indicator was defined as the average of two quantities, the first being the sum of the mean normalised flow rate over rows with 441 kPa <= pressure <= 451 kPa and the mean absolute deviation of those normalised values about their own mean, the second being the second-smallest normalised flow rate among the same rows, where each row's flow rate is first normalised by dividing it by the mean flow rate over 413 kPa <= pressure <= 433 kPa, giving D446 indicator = 1.04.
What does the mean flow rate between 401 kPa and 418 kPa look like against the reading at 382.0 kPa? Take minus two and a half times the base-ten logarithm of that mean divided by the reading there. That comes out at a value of -0.11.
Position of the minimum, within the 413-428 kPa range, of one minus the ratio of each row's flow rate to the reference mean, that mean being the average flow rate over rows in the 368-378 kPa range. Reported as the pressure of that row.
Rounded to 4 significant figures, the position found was 419.5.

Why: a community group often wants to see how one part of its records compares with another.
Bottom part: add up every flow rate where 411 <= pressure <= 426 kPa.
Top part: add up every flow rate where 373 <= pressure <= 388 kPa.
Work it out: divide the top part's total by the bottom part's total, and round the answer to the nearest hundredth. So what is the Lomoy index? 0.87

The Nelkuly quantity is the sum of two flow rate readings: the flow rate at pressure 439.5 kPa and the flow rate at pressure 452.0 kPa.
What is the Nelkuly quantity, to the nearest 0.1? 10.1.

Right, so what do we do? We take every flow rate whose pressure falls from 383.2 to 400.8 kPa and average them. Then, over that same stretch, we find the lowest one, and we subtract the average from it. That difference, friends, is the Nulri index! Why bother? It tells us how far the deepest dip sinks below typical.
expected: -0.14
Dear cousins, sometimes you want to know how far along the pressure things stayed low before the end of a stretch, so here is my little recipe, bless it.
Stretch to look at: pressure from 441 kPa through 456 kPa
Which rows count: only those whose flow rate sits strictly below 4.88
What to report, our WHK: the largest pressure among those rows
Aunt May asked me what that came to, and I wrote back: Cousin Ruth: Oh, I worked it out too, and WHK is 454.5 kPa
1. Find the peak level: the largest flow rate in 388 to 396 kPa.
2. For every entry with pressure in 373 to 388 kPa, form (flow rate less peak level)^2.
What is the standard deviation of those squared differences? 0.00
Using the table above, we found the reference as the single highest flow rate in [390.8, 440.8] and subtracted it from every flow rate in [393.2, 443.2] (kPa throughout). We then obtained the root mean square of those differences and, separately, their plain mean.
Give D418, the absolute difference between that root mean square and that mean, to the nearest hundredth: 0.88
